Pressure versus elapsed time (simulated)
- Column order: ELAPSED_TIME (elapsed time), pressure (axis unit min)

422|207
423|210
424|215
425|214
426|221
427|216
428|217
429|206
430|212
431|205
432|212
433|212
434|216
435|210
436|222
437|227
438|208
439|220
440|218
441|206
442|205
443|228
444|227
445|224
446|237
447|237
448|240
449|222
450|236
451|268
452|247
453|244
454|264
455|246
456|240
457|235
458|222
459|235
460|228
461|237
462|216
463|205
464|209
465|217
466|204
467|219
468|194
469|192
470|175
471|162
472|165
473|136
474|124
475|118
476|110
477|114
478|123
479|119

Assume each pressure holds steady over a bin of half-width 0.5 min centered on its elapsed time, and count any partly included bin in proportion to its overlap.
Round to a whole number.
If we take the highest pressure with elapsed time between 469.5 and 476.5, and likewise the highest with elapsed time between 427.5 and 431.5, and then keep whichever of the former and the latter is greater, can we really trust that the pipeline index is 217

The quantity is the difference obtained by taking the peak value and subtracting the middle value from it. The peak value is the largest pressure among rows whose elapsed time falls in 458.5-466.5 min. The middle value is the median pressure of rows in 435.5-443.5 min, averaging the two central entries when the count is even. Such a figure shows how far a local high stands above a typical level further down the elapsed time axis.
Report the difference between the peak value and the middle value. 18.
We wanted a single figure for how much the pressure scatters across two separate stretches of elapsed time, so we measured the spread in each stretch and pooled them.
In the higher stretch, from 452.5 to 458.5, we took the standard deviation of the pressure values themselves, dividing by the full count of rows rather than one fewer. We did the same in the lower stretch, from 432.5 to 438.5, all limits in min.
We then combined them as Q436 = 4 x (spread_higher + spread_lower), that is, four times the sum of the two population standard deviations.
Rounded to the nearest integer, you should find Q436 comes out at 77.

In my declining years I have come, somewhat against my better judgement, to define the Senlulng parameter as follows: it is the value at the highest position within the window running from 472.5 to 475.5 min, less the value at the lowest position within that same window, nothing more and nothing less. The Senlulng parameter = -18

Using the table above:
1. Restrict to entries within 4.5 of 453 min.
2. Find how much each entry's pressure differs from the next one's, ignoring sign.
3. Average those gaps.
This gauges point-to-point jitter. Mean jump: 15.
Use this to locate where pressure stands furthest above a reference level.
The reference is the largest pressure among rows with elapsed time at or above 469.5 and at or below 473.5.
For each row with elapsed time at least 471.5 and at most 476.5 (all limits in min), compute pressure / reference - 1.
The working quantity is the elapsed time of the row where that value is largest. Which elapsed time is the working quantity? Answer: 472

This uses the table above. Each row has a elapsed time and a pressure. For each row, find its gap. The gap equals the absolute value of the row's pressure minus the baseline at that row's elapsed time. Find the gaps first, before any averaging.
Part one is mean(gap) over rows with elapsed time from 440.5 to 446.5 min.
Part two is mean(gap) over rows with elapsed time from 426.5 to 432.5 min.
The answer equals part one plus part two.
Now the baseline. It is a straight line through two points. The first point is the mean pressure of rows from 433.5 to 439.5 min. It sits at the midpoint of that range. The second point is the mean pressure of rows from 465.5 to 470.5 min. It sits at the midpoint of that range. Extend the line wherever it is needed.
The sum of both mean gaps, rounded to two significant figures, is 25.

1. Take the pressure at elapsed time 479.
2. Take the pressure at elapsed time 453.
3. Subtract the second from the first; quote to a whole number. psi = -125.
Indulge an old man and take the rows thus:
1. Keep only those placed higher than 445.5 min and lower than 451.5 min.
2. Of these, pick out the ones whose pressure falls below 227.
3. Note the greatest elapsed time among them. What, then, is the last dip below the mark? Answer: 449 min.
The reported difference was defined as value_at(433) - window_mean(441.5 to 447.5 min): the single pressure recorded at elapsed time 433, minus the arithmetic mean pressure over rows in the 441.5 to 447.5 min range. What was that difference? -14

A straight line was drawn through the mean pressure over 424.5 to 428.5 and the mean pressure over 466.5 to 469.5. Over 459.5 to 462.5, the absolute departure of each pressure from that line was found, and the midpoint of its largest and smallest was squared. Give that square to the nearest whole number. 503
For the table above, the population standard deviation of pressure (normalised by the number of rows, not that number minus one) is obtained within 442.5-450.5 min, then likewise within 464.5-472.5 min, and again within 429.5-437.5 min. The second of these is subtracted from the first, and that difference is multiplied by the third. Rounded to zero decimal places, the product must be -93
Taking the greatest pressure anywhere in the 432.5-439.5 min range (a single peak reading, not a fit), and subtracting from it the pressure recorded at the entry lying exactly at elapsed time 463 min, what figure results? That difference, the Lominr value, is 22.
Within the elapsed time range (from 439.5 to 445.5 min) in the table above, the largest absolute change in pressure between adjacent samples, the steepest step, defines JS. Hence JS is 23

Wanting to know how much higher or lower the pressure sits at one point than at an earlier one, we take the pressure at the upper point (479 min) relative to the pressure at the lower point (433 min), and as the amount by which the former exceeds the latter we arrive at -93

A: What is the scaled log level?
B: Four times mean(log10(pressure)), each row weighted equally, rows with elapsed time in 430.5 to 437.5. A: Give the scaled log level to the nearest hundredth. 9.33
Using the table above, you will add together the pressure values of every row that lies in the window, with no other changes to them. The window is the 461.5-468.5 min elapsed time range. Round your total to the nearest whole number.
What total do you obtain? 1464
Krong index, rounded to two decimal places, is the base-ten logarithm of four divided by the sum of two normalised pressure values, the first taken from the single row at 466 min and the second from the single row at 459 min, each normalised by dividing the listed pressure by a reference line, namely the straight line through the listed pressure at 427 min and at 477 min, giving 0.12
